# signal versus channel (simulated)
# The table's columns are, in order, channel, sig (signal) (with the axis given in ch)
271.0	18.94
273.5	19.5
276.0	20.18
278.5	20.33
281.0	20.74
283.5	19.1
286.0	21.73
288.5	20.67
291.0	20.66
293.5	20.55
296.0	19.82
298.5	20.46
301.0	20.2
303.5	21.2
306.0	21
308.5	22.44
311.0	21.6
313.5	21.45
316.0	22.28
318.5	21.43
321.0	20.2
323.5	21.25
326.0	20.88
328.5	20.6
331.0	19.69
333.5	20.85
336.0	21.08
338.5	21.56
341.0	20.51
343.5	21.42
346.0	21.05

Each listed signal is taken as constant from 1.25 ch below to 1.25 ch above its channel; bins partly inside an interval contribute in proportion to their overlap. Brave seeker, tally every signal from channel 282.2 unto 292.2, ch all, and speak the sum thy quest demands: 82.2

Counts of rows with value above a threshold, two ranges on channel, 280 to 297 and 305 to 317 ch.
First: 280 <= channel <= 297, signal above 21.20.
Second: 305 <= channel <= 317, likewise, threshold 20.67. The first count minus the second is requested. -4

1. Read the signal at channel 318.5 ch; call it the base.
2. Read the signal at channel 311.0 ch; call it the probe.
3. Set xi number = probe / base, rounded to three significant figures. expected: 1.01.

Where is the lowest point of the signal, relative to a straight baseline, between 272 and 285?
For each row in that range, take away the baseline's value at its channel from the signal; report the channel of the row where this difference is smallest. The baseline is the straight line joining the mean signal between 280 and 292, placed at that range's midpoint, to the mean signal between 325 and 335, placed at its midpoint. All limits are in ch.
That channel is 283.5 ch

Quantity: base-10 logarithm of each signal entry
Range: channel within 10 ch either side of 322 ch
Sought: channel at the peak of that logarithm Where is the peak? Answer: 316.0 ch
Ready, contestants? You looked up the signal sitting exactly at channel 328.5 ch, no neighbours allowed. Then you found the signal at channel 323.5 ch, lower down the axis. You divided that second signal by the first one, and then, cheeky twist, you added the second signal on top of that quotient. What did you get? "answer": 22.3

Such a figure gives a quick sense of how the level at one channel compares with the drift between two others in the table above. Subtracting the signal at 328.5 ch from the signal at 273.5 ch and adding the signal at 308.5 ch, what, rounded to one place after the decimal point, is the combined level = 21.3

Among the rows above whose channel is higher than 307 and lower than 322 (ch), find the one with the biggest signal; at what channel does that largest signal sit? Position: 308.5 ch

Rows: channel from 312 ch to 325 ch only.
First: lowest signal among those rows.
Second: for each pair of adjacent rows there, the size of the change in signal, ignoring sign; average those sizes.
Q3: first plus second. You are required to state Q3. 21.2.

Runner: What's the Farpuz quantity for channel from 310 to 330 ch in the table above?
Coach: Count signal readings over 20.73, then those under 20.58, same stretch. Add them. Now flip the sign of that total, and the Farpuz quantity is -7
